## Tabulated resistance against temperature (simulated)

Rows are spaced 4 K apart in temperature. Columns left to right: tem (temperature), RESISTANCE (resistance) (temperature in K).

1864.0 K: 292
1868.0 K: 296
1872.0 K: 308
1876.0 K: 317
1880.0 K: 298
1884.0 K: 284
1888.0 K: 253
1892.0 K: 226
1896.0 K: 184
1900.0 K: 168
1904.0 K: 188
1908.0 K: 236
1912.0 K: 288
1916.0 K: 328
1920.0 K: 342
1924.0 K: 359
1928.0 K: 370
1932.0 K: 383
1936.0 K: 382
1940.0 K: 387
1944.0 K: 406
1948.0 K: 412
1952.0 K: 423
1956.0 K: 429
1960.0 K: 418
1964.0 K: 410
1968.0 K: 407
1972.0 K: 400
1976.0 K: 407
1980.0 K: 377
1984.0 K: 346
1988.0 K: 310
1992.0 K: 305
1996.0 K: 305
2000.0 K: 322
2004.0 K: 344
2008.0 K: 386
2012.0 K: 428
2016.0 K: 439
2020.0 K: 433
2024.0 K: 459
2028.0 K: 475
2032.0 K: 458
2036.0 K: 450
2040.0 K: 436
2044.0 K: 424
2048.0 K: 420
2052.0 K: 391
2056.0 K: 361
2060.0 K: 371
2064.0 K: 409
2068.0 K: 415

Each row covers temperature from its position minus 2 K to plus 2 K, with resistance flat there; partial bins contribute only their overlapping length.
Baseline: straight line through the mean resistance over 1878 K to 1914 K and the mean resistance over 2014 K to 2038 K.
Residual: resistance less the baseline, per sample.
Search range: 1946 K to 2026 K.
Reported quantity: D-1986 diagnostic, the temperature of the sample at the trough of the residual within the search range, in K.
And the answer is 1996.0 K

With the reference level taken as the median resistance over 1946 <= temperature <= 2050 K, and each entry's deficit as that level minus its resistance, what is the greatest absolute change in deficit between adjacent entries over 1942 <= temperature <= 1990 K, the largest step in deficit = 36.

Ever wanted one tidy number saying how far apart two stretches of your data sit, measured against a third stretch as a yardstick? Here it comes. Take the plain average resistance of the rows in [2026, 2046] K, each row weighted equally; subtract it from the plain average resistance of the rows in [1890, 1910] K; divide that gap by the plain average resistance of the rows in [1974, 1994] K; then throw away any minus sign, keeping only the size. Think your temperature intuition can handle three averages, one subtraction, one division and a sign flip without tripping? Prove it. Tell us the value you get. 0.7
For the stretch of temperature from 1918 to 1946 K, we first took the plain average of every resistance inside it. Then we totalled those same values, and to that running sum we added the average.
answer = 3005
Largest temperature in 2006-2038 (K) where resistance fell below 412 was 2008.0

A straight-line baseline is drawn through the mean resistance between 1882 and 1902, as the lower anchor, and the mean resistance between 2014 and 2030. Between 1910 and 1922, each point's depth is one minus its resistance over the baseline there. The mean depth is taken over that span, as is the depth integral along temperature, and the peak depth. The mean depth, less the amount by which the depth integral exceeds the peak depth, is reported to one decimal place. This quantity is 2.1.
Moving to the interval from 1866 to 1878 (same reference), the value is 6.4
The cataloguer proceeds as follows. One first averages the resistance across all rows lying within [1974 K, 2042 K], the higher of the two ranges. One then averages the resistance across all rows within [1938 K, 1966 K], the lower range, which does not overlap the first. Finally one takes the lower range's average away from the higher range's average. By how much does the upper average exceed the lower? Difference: -19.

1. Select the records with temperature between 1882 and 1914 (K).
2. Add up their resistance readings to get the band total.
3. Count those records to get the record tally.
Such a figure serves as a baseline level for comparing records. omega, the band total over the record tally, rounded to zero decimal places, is 228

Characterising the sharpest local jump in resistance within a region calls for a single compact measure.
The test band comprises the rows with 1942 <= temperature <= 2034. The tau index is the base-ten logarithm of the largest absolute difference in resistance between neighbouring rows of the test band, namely 1.62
